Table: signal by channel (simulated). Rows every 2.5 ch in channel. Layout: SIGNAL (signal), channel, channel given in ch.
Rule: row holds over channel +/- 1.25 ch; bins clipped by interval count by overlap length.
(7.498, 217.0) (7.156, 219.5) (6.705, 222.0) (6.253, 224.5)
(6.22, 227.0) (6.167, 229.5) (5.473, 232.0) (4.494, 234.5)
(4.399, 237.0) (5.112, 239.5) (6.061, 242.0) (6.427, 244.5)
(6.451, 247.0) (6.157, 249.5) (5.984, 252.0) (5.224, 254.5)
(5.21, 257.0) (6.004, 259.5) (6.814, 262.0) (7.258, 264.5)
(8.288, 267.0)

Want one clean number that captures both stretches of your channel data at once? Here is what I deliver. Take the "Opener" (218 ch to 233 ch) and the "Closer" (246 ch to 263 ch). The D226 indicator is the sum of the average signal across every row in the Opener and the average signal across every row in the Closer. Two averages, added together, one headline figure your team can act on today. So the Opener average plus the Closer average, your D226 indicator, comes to 12.3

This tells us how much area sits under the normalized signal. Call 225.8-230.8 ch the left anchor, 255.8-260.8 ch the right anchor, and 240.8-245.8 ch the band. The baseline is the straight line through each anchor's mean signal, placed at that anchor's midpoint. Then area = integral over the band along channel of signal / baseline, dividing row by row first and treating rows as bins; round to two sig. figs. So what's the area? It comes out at 5.3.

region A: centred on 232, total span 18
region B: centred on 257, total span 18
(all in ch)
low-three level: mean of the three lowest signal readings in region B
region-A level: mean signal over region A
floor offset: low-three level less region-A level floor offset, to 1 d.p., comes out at 0.0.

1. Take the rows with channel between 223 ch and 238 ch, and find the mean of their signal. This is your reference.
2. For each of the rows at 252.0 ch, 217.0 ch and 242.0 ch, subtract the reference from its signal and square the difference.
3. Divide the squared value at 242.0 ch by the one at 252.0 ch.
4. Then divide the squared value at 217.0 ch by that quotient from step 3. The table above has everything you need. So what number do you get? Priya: 3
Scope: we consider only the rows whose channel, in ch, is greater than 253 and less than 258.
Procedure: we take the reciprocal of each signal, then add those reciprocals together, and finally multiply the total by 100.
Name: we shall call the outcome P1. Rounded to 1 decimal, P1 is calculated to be 38.3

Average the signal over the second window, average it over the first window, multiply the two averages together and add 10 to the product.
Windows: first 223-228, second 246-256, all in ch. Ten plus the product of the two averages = 47.1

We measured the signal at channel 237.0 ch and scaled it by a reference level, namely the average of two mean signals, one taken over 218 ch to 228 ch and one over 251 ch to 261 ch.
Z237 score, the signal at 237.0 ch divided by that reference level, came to 0.72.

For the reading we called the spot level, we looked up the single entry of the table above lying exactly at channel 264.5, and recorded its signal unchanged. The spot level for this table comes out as 7.258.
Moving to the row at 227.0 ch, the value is 6.22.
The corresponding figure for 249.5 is 6.157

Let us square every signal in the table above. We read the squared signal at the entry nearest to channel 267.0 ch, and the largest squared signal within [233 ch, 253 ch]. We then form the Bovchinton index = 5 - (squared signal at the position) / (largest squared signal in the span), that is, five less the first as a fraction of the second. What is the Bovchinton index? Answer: 3.3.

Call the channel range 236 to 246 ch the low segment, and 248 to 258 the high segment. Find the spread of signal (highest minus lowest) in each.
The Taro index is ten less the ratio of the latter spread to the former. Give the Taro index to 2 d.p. 9.53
